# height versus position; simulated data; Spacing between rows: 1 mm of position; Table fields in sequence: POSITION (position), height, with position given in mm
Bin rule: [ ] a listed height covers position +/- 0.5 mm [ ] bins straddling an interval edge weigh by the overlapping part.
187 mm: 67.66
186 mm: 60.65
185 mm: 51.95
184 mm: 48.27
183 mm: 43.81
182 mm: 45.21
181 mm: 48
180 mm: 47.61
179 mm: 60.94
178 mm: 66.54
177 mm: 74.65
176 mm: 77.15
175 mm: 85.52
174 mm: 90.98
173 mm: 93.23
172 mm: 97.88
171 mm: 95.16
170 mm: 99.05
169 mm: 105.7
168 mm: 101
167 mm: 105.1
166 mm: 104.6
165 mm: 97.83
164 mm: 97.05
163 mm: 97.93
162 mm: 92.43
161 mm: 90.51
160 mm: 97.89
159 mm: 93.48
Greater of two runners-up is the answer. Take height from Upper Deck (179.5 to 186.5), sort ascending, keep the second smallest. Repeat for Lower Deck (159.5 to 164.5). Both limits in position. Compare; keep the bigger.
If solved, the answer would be 92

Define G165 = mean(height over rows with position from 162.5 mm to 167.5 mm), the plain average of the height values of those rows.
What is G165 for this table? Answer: 101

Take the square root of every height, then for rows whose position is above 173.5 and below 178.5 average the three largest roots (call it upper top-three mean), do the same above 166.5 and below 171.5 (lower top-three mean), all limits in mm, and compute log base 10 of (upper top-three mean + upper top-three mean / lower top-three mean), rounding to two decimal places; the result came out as 1.00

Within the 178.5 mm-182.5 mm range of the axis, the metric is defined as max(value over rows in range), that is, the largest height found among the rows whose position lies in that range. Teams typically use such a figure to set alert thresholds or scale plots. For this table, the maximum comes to 60.94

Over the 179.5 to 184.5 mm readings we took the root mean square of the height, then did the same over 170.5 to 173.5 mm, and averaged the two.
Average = 71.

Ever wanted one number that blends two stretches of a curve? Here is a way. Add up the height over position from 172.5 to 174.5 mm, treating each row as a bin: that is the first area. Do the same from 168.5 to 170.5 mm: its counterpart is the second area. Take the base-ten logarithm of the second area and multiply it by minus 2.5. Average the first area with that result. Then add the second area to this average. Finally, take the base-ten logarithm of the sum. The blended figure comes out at 2.47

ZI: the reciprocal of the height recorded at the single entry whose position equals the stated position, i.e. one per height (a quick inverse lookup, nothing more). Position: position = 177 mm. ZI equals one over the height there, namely 0.013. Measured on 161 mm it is 0.011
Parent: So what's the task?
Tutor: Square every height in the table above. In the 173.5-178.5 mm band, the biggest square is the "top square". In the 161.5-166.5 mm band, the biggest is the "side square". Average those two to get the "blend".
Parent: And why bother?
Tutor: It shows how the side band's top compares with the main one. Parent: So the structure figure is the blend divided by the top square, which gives 1.2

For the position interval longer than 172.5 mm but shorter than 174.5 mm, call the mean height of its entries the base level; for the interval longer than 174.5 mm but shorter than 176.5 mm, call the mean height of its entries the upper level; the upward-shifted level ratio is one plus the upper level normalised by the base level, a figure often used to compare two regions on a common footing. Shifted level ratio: 1.9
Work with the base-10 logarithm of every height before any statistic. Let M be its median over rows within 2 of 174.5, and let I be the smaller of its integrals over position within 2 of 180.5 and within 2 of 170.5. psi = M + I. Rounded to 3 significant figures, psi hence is 8.74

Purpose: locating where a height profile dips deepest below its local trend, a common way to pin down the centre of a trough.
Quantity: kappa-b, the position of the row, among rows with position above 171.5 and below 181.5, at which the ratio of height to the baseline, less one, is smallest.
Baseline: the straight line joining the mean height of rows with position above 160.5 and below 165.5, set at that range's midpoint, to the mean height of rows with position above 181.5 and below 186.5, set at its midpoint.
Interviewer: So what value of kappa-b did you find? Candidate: 180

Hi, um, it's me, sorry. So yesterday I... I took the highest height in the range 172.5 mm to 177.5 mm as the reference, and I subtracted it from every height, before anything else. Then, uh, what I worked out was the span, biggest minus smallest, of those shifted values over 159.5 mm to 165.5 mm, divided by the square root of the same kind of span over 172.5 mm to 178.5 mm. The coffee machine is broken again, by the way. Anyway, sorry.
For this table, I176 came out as 1.4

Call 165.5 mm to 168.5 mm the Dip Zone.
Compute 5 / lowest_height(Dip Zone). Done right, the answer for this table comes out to 0.050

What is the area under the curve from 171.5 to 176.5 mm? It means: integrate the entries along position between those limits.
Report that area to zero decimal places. 445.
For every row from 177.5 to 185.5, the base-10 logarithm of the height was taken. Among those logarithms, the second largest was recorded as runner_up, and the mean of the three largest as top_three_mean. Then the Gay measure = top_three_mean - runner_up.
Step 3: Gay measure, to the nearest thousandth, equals -0.010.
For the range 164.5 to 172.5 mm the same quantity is 0.000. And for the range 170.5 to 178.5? 0.001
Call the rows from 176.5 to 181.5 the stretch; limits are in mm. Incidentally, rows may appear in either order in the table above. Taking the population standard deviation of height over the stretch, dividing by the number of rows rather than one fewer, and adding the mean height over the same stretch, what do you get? 70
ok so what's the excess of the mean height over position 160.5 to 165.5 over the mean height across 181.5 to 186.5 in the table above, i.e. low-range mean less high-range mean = 45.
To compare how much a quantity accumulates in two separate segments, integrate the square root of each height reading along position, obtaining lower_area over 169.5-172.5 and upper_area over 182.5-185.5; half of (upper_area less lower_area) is -4.41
